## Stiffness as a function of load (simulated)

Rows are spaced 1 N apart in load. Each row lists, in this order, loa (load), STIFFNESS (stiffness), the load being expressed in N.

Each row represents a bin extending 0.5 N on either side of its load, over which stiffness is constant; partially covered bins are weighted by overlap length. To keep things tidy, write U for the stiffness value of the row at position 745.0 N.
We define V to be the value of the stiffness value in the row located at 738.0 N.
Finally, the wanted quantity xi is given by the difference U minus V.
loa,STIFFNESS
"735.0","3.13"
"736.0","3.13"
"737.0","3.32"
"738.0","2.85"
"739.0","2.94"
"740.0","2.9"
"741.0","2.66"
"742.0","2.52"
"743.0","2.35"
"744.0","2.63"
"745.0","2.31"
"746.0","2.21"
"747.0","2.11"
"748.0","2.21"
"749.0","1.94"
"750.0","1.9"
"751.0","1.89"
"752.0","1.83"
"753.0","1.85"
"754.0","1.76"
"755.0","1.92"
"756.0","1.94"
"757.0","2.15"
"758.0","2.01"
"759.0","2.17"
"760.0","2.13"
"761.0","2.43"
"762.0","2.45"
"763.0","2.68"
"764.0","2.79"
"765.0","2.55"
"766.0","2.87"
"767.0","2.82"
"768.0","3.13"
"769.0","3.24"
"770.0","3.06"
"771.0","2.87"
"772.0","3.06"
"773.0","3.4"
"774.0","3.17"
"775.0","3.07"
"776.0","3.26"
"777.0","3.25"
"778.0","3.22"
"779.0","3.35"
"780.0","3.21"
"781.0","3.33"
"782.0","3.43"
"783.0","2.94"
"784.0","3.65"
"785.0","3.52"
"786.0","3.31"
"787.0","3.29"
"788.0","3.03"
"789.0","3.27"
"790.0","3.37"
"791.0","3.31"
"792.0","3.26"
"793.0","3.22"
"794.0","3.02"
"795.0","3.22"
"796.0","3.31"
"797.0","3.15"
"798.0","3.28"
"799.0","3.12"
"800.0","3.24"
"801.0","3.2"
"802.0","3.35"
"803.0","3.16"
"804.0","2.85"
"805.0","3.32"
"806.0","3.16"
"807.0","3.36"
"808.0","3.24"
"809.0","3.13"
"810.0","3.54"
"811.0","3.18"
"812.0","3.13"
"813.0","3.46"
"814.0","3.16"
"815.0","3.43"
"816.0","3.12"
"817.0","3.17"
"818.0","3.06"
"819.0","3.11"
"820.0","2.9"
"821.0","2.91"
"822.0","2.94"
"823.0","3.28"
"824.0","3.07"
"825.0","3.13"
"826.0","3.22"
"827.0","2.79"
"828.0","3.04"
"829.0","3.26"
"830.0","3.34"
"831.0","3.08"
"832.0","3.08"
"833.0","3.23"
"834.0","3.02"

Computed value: -0.5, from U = 2.31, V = 2.85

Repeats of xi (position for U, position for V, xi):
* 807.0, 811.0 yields 0.2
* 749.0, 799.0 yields -1.2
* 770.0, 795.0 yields -0.2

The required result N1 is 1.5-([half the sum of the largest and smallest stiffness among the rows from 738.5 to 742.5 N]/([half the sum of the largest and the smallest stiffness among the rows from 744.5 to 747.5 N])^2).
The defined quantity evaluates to 0.94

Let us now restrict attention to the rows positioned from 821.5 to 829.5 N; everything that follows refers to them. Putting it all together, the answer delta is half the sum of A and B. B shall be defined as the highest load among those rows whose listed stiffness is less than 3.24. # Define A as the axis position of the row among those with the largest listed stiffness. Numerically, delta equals 825.5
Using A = 823.0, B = 828.0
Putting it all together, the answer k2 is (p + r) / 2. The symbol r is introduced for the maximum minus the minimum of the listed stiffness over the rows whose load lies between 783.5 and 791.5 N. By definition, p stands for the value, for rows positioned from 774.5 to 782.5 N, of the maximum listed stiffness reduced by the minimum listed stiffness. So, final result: 0.49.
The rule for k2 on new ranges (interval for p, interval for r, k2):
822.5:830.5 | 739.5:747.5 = 0.67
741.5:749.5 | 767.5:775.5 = 0.61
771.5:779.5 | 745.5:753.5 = 0.36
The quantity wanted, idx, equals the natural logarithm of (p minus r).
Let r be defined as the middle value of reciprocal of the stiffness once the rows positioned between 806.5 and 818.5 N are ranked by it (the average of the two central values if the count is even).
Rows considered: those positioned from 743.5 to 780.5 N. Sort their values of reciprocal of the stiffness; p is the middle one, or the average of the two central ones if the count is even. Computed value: -3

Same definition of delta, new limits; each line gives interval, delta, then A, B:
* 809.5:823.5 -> 816.0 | 810.0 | 822.0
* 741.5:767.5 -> 766.5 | 766.0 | 767.0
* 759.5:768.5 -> 768.0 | 768.0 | 768.0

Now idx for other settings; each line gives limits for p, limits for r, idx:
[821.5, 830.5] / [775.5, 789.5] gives -4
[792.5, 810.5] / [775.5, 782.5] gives -6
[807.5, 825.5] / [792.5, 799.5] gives -5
